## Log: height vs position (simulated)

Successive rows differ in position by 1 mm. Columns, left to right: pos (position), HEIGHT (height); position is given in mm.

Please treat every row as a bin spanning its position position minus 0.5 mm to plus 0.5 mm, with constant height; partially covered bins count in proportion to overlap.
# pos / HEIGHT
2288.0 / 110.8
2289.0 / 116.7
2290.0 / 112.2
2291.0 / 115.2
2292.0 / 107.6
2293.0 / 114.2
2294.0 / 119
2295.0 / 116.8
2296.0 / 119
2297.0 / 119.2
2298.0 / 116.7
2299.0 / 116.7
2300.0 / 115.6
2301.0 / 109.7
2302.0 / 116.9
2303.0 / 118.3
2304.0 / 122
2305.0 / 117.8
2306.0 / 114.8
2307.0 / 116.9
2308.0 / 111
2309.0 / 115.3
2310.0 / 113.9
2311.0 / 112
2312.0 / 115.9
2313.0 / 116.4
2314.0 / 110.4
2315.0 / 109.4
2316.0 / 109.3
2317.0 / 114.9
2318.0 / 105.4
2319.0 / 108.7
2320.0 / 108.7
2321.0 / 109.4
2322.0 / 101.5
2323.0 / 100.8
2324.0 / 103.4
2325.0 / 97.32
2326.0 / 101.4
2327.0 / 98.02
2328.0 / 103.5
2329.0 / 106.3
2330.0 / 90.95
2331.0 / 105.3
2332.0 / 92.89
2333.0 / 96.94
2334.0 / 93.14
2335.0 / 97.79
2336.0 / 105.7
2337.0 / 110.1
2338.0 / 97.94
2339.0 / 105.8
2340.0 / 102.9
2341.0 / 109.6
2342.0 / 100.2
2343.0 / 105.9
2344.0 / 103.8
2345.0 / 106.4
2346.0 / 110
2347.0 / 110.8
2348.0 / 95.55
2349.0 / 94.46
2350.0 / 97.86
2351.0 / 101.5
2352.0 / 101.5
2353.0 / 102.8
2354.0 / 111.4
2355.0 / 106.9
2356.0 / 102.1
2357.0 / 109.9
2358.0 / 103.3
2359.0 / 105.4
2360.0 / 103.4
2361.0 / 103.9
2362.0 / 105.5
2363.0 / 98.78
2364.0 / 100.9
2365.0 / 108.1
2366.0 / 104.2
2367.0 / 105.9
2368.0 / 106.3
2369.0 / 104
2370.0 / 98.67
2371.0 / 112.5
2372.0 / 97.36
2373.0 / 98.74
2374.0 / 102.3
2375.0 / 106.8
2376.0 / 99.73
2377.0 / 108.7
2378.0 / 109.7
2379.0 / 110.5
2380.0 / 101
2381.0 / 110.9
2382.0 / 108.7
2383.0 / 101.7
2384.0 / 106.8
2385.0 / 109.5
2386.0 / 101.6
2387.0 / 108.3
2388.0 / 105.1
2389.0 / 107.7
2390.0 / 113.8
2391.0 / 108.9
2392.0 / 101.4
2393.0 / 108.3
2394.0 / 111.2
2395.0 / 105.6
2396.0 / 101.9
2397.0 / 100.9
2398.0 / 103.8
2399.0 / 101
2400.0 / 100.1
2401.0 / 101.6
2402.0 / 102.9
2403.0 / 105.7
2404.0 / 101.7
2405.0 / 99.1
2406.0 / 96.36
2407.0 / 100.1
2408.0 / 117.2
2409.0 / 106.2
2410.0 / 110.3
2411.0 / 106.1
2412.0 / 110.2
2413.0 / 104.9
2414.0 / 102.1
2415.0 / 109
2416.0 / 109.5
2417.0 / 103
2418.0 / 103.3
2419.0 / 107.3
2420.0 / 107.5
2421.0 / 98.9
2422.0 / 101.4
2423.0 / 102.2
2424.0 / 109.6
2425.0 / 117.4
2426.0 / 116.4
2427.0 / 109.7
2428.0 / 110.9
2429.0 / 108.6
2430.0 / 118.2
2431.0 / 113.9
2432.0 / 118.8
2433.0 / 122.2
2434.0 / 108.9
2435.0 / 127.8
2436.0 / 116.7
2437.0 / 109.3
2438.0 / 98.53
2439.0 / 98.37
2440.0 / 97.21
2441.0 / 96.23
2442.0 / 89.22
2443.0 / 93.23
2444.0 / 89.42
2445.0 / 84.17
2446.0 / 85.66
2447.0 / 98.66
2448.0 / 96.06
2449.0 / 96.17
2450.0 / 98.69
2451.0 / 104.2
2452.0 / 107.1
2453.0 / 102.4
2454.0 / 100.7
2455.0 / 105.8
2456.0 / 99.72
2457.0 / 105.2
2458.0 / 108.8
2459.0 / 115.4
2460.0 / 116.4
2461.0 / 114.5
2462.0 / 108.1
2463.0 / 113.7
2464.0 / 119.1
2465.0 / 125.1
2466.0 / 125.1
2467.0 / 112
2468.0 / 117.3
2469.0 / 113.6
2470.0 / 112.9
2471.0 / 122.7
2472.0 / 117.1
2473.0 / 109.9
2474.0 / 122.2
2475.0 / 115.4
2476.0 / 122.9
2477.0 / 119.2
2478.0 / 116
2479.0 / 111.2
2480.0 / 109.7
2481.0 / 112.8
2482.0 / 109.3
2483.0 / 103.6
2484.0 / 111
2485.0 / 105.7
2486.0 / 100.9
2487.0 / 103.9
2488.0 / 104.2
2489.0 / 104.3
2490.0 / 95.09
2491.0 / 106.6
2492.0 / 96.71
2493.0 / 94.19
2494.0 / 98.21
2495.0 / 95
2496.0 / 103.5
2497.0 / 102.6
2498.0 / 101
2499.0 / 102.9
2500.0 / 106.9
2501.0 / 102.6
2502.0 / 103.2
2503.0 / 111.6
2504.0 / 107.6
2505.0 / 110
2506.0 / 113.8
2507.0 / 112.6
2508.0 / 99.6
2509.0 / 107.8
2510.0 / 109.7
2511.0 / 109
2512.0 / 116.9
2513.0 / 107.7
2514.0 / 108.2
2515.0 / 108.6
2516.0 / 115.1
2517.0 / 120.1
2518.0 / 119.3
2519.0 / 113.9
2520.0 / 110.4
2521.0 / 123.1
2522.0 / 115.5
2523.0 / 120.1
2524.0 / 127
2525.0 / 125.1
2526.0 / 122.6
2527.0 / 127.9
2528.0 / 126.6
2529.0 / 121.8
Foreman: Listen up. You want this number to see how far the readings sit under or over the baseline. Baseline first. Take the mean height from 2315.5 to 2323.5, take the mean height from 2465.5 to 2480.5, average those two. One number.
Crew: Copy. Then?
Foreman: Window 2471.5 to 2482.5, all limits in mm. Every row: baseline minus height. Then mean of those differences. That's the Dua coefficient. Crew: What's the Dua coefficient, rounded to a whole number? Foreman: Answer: -3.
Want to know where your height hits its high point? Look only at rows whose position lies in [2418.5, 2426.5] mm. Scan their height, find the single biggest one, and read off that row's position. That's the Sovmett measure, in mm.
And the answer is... 2425.0 mm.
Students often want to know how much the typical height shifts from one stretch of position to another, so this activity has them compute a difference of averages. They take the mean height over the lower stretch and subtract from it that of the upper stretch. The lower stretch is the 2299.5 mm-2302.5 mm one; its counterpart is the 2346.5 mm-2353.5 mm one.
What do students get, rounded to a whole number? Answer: 13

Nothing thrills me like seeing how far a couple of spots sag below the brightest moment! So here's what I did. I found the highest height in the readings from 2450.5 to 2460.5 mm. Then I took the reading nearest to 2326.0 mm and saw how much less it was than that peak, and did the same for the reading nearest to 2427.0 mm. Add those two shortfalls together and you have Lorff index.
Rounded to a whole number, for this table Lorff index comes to 22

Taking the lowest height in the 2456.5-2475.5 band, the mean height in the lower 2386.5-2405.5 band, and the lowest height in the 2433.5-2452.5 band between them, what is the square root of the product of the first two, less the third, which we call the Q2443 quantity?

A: 21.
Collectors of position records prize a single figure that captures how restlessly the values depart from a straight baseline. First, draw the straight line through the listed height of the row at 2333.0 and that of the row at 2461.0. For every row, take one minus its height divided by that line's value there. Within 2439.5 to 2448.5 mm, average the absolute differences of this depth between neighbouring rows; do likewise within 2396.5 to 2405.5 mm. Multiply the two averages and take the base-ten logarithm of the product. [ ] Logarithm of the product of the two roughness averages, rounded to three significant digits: -3.02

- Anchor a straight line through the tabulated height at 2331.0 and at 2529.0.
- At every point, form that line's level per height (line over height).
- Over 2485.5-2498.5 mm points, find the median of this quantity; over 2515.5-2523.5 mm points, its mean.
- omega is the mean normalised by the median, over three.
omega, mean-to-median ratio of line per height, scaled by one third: 0.294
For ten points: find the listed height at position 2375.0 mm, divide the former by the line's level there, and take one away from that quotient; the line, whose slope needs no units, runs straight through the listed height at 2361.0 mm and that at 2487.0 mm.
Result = 0.03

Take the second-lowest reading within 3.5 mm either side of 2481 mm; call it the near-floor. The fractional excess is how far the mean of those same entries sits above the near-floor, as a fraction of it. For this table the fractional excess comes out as 0.01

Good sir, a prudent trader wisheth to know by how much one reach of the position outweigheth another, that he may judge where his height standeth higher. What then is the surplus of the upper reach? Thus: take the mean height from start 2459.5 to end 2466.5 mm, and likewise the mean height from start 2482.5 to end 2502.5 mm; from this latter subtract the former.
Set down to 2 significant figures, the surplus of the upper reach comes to -15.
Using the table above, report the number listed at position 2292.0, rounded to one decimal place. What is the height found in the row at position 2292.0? 107.6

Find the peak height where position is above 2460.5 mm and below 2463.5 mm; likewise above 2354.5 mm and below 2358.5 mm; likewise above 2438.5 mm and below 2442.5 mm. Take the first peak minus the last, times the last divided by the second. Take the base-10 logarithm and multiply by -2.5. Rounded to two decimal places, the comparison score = -2.90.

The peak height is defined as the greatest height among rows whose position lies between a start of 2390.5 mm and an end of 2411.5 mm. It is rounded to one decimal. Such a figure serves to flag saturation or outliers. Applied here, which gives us 117.2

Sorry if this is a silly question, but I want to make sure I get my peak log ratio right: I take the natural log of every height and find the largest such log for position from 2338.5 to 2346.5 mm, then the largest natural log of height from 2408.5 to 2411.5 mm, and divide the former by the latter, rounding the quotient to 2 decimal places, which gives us 1.00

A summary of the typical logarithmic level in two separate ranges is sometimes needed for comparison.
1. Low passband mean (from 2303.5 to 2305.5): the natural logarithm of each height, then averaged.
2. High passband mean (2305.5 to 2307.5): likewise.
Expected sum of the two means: 9.54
